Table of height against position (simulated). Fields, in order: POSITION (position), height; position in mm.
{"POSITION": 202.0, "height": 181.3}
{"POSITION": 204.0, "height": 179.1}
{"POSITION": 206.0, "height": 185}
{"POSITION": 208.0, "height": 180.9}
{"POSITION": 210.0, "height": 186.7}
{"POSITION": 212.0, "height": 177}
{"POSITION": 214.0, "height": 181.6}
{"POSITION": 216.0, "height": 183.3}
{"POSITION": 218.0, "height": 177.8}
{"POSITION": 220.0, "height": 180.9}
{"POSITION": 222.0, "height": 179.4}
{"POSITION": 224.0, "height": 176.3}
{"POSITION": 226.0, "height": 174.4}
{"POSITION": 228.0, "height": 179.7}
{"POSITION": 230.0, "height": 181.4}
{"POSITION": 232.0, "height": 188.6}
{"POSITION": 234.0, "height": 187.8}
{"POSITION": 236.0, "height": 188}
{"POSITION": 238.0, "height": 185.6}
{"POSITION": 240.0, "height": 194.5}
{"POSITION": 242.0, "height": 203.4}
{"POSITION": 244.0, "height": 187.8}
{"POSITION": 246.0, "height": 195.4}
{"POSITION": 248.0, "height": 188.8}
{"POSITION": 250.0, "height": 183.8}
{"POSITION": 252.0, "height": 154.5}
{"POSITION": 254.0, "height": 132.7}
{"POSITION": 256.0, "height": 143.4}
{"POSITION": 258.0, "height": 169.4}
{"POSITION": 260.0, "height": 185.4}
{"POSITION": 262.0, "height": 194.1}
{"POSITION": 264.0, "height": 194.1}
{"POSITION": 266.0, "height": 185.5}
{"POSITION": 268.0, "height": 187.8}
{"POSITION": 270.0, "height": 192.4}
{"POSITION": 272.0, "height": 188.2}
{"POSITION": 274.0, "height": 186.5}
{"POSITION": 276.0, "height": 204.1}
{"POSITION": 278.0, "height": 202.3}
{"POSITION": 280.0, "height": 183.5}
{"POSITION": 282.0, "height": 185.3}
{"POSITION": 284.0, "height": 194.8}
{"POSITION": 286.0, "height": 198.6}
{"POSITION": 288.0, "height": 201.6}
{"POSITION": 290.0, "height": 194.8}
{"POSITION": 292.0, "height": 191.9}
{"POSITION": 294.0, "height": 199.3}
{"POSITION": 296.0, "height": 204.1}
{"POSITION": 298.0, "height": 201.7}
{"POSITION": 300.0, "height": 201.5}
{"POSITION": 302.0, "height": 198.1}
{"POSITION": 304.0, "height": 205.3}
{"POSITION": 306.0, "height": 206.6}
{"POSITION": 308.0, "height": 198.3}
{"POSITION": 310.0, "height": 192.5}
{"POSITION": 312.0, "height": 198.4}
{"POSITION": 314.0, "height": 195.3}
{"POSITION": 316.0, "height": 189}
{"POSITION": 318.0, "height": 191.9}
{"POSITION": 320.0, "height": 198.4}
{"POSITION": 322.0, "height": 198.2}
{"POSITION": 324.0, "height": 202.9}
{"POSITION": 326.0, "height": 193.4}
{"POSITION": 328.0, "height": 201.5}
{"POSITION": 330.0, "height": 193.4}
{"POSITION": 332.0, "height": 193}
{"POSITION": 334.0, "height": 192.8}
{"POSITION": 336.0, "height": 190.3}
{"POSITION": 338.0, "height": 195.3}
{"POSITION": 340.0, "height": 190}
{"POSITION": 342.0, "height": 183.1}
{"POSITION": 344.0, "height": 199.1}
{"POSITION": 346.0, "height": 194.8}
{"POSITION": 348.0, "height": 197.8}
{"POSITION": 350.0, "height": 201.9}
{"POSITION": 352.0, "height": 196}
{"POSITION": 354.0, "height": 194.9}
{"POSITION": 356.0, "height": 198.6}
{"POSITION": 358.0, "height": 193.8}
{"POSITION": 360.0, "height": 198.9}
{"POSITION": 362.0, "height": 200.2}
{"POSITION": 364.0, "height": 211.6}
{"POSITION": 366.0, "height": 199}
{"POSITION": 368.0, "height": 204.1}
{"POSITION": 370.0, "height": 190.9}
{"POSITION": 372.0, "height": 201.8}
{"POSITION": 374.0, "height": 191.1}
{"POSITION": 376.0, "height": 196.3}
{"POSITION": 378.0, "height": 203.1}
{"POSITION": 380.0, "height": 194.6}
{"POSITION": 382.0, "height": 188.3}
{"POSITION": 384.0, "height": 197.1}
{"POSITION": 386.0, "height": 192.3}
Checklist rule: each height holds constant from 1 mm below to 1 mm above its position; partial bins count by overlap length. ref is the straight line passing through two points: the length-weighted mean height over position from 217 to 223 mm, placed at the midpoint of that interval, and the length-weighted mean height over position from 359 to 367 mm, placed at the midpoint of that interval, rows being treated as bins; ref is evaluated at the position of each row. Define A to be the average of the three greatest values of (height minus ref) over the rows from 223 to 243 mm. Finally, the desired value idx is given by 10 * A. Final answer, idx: 132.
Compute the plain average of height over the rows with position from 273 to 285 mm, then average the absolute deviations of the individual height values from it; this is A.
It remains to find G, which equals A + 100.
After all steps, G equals 108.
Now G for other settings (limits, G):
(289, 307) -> 104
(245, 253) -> 113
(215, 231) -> 102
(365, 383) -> 105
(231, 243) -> 105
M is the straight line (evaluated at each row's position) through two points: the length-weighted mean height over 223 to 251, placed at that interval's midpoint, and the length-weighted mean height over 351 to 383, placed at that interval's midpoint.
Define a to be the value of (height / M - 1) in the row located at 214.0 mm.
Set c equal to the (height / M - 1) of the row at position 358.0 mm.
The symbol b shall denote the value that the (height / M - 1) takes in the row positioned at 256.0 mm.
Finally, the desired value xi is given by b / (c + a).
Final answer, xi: 7.1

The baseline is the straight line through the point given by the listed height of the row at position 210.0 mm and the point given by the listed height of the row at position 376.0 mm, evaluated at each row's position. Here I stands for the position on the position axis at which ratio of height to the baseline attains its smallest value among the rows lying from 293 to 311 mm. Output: 310.0 mm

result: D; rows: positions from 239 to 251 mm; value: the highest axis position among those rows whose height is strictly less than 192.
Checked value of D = 250.0 mm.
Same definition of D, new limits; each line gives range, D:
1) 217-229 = 228.0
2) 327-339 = 336.0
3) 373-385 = 382.0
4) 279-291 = 282.0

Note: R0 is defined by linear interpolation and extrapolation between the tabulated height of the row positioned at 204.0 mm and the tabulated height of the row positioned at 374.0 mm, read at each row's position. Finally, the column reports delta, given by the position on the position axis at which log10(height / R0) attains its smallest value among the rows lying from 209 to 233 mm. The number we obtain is 226.0 mm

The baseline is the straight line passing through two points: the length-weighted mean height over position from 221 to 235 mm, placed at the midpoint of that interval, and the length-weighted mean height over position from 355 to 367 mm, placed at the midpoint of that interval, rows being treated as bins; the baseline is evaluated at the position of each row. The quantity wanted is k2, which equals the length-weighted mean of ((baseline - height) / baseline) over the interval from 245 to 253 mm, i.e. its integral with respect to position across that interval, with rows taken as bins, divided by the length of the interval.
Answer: 0.02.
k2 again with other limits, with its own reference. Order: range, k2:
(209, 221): -0.01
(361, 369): -0.01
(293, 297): -0.06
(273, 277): -0.04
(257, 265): 0.00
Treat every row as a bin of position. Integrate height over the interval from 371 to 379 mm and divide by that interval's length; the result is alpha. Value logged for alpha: 198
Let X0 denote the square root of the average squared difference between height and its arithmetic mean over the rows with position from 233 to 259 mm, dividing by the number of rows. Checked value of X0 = 20.7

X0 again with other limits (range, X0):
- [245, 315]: 16.3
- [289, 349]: 5.2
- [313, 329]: 4.5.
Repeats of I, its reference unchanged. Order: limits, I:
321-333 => 332.0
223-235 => 226.0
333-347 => 342.0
